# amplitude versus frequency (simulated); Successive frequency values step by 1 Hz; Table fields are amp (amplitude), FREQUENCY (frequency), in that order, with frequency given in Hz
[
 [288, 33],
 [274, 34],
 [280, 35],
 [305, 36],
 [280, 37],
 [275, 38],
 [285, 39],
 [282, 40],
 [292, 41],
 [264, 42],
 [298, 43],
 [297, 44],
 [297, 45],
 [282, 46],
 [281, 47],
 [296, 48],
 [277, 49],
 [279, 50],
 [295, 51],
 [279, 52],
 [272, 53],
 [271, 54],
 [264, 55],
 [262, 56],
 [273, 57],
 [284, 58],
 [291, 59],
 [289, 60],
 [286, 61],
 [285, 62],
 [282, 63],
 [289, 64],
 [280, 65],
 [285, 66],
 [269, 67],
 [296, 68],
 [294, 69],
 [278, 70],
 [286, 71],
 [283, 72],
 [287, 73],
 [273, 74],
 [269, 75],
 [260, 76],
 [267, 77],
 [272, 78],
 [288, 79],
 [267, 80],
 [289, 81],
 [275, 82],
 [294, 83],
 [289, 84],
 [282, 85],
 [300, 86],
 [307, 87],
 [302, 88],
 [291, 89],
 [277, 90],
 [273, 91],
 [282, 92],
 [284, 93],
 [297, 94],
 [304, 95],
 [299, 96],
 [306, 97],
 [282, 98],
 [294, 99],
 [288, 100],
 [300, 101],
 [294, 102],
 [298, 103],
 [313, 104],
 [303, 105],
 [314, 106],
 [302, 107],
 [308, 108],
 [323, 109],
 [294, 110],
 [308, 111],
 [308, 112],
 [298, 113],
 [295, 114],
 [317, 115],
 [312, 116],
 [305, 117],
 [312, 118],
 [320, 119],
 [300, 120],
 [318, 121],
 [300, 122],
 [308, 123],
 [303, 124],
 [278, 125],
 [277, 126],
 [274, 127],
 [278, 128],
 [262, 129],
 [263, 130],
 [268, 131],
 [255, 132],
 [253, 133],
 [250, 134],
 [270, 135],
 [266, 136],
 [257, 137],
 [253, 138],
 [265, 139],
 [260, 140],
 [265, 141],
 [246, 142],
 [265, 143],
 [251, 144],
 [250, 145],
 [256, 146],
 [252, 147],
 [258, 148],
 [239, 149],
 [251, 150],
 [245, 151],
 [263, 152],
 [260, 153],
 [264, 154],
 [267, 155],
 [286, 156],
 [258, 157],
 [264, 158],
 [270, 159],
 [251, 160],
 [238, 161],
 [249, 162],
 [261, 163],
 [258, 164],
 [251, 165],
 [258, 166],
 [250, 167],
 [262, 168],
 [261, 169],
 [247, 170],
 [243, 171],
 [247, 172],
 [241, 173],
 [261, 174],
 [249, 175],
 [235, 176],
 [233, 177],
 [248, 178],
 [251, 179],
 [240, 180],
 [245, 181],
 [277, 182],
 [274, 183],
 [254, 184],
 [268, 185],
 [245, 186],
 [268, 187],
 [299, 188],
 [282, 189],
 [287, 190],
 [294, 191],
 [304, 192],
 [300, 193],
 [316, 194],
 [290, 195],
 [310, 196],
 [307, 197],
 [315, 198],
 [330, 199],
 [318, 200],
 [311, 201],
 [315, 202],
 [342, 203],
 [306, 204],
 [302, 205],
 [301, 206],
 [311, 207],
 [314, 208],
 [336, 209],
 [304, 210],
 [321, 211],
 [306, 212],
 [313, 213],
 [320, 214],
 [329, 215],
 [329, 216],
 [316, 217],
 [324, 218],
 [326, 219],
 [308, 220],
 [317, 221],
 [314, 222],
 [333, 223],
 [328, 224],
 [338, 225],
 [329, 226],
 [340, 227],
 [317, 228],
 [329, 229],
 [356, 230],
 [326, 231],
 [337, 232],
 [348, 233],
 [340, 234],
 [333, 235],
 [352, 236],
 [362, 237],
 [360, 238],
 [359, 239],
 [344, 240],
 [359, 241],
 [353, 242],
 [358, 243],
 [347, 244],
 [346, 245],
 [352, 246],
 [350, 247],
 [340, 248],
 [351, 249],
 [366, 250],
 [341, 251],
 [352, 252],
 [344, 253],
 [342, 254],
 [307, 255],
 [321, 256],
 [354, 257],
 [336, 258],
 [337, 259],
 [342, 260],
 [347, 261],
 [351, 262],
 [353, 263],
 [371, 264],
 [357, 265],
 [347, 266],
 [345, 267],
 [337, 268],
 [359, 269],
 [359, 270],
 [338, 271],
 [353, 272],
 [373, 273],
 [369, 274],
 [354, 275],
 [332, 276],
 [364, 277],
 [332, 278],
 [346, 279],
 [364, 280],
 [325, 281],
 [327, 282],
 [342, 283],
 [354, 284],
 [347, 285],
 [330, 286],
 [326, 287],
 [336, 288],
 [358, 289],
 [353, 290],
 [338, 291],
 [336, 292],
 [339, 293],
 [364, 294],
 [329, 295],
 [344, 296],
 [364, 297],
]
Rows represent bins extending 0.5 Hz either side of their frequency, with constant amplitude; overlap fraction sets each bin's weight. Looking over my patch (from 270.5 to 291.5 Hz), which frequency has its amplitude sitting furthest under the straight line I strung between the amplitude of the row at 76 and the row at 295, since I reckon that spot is 287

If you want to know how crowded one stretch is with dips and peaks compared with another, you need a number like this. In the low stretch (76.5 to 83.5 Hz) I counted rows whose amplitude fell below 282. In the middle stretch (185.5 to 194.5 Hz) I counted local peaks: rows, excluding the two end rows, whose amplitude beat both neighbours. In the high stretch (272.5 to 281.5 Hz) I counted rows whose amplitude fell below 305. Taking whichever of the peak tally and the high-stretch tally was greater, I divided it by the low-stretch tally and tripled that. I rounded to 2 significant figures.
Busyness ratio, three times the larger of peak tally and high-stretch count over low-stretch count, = 1.5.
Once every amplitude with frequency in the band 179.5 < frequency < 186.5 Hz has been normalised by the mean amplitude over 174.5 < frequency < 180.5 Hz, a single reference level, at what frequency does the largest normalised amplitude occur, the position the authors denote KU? 182 Hz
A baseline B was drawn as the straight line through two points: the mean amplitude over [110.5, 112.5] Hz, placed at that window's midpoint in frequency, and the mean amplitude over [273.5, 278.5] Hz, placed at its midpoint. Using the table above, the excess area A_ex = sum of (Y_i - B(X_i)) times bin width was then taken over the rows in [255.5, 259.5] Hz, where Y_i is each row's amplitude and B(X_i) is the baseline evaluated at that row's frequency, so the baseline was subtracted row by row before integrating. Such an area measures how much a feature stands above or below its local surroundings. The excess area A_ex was -34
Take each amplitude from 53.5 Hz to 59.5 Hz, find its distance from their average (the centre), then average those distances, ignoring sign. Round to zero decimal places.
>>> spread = 9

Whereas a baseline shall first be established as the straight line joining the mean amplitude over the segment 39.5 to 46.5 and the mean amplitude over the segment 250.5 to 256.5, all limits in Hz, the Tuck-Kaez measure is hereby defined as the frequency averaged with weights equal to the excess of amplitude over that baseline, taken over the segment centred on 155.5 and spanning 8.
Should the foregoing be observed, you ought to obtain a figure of 155.4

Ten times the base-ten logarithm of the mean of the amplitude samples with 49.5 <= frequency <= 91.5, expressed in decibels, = 24.5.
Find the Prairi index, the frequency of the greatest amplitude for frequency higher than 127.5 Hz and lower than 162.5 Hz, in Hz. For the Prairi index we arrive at 156 Hz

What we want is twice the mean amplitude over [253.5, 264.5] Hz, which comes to 684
